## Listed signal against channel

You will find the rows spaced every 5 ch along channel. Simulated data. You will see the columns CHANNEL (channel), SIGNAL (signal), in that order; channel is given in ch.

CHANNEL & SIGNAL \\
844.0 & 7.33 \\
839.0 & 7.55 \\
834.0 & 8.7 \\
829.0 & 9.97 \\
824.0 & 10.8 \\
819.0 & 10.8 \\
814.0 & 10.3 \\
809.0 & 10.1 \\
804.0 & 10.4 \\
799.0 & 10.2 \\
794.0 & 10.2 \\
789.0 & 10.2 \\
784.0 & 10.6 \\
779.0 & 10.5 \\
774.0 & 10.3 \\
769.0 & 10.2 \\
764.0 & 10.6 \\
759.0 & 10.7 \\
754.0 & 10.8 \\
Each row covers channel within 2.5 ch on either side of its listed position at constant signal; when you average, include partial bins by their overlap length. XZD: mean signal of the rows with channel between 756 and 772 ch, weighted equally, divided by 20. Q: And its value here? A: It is 0.525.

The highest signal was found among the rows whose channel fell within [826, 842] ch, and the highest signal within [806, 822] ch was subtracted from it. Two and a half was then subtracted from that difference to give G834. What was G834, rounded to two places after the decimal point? -3.33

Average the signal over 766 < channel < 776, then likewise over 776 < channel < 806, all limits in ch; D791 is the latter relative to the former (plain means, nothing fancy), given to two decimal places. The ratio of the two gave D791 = 1.01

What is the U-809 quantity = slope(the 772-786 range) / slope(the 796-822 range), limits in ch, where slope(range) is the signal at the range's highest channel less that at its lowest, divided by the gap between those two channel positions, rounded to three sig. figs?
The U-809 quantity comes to 1.00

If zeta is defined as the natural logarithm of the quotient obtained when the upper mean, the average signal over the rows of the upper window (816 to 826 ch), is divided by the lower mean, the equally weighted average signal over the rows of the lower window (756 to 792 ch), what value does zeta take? 0.03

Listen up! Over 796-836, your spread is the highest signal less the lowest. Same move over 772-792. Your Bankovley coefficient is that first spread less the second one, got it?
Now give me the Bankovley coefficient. 1.7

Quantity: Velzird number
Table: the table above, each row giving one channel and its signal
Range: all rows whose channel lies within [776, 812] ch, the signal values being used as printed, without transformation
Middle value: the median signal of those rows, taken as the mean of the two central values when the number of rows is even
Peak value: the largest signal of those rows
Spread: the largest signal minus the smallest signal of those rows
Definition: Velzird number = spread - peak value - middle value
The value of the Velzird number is -20.3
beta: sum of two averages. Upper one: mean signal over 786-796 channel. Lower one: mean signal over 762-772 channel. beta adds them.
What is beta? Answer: 20.6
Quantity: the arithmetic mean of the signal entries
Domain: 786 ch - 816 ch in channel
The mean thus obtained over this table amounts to 10.2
